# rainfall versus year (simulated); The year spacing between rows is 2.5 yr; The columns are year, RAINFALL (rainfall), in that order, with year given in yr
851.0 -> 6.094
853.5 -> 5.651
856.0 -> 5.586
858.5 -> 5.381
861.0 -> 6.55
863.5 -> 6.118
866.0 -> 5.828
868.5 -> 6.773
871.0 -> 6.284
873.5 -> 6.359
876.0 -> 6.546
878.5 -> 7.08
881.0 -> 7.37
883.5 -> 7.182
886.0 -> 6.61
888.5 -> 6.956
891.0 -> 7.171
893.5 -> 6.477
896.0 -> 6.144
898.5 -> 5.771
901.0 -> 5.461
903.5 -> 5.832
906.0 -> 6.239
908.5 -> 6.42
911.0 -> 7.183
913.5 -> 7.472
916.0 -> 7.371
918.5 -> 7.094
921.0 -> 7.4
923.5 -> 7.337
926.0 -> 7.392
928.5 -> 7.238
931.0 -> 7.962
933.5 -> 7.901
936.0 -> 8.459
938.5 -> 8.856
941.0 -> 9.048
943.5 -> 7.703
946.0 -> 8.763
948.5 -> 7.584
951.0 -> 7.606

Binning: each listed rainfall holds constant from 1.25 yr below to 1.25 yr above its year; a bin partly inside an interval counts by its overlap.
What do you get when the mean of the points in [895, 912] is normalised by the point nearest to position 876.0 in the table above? 0.94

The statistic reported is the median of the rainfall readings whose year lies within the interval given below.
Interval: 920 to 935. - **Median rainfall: 7.4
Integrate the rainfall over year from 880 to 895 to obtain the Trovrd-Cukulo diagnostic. 104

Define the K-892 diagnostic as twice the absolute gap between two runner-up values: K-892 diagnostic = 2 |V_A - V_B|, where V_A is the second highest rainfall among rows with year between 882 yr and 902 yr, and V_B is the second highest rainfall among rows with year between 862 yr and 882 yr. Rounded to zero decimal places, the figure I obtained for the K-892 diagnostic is 0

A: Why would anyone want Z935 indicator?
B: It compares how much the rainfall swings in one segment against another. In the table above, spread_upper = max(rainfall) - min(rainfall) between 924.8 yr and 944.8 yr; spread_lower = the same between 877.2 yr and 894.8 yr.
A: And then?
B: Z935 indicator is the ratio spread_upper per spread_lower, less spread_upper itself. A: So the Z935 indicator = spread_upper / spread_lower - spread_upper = 0.22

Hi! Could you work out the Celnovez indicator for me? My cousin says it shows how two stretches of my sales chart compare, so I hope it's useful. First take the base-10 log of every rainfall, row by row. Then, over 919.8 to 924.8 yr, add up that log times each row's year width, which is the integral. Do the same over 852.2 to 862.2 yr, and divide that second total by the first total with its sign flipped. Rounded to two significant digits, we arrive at -1.8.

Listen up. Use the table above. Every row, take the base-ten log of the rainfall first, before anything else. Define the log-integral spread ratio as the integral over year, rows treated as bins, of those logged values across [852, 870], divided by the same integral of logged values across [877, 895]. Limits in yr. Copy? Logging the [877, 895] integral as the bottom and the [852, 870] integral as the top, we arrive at 0.92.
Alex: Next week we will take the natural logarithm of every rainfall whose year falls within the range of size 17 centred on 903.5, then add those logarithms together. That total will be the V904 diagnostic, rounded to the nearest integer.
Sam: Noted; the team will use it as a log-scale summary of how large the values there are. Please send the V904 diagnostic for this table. 13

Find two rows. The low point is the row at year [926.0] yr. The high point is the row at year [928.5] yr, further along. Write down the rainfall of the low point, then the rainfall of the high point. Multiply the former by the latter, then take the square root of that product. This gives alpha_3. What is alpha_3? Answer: 7.31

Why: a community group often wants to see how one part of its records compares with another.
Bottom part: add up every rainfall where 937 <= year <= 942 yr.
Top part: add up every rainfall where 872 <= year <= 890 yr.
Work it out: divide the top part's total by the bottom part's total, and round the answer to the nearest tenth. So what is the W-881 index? 2.7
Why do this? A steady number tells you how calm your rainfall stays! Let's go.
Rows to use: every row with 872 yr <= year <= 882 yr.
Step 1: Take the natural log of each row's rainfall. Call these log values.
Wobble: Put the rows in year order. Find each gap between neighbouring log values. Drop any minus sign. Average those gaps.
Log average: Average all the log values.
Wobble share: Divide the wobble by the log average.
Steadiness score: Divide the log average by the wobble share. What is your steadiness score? 75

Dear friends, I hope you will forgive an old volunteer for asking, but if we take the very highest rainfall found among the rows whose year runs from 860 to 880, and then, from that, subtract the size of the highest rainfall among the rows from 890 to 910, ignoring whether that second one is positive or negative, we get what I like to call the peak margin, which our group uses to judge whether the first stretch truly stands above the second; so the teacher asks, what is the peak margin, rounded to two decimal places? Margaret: -0.09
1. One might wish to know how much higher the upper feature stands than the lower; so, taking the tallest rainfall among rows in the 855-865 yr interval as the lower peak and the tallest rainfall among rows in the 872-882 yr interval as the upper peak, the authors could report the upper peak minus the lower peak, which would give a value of 0.8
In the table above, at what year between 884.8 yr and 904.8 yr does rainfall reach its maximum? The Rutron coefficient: 891.0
